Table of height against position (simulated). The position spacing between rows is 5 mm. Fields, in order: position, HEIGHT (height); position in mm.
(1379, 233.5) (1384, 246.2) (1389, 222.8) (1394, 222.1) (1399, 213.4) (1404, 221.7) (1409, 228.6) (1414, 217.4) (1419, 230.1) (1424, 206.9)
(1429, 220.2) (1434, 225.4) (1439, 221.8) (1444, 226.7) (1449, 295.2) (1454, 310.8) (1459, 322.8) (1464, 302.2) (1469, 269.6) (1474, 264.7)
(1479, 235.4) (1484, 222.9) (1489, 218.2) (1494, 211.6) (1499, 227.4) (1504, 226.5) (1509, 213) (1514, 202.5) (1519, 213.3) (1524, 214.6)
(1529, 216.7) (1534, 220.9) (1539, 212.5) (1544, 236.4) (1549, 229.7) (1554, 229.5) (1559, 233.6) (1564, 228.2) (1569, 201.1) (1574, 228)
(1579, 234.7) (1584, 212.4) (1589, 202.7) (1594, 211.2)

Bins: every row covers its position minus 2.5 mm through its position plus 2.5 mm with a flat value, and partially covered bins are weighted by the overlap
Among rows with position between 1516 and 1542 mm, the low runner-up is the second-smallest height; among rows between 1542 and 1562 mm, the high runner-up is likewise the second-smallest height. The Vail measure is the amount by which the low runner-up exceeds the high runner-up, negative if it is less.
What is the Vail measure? -16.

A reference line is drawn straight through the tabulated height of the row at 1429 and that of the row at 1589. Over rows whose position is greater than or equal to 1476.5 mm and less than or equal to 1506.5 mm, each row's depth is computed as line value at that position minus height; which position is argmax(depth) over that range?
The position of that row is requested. 1494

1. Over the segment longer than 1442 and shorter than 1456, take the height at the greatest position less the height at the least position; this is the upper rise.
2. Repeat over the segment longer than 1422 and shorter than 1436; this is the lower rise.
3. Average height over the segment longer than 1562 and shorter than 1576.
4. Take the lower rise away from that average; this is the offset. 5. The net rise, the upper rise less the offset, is -116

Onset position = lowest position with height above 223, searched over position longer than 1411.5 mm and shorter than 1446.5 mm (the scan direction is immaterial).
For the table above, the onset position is 1419 mm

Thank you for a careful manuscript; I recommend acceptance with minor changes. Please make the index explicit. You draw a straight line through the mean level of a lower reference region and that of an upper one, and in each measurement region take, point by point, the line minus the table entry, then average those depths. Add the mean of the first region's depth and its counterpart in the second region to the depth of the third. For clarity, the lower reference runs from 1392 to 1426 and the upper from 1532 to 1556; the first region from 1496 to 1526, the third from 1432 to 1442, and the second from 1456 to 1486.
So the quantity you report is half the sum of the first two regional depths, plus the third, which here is -22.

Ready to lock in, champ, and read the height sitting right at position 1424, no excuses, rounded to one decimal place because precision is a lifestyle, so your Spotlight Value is 206.9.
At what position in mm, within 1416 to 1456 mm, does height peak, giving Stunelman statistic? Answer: 1454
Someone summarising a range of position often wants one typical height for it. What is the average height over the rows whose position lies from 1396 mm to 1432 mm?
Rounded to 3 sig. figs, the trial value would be 220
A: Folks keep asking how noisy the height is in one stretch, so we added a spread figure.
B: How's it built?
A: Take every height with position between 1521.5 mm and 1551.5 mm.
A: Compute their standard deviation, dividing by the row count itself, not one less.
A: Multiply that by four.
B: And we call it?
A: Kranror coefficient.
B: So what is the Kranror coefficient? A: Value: 34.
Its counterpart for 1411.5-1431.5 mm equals 33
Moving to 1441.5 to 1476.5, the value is 122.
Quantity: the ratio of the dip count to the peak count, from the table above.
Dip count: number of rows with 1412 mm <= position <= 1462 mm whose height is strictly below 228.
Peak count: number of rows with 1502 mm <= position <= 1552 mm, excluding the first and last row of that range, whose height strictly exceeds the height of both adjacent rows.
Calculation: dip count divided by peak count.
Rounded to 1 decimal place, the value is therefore 3.0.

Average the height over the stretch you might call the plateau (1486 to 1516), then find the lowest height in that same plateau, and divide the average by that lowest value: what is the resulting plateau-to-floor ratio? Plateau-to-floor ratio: 1.07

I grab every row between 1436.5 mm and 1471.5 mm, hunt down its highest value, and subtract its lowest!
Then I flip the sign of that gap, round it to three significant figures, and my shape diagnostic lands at -101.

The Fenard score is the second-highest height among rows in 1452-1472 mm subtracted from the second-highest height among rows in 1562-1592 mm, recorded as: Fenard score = -83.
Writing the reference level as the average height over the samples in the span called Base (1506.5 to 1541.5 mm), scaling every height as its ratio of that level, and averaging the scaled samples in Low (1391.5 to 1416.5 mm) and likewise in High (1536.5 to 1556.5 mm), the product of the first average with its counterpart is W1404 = 1.10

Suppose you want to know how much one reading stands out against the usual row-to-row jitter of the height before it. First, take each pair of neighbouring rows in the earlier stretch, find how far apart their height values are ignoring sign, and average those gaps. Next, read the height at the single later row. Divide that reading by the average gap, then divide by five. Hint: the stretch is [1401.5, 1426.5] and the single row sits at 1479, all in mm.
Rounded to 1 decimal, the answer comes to 3.5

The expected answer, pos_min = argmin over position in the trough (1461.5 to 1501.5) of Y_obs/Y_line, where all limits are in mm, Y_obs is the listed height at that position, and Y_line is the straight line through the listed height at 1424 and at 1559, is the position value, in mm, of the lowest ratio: 1494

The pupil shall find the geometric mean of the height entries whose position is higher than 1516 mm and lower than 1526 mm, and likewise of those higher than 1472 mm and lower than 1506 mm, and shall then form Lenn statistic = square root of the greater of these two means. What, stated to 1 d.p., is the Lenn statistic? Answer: 15.1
